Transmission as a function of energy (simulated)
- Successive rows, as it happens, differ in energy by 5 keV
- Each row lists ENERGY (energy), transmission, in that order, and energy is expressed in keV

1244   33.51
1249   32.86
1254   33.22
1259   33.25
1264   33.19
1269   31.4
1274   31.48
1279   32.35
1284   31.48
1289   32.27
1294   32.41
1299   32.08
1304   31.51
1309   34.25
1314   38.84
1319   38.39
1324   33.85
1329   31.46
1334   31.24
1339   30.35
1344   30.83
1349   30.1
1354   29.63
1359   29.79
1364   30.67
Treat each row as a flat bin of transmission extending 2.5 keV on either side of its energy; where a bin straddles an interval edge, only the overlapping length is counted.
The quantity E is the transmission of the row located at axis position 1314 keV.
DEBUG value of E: 38.84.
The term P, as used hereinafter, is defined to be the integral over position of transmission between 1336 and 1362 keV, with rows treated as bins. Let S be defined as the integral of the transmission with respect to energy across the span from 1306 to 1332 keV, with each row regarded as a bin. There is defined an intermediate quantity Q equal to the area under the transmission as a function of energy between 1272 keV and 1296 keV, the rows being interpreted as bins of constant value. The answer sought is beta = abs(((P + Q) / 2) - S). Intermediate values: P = 784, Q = 768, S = 915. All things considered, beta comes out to 139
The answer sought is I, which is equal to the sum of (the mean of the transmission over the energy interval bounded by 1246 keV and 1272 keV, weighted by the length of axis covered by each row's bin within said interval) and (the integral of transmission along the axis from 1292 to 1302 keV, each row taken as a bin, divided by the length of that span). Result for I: 65.0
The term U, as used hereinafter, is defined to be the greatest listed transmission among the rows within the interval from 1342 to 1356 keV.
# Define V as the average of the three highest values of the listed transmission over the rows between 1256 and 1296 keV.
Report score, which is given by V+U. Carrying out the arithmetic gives 63.8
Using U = 30.83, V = 33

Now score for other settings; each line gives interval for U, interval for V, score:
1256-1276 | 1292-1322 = 70.4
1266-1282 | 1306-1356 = 69.5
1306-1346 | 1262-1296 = 71.5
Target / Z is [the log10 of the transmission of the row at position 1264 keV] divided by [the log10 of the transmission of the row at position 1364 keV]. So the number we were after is 1.02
